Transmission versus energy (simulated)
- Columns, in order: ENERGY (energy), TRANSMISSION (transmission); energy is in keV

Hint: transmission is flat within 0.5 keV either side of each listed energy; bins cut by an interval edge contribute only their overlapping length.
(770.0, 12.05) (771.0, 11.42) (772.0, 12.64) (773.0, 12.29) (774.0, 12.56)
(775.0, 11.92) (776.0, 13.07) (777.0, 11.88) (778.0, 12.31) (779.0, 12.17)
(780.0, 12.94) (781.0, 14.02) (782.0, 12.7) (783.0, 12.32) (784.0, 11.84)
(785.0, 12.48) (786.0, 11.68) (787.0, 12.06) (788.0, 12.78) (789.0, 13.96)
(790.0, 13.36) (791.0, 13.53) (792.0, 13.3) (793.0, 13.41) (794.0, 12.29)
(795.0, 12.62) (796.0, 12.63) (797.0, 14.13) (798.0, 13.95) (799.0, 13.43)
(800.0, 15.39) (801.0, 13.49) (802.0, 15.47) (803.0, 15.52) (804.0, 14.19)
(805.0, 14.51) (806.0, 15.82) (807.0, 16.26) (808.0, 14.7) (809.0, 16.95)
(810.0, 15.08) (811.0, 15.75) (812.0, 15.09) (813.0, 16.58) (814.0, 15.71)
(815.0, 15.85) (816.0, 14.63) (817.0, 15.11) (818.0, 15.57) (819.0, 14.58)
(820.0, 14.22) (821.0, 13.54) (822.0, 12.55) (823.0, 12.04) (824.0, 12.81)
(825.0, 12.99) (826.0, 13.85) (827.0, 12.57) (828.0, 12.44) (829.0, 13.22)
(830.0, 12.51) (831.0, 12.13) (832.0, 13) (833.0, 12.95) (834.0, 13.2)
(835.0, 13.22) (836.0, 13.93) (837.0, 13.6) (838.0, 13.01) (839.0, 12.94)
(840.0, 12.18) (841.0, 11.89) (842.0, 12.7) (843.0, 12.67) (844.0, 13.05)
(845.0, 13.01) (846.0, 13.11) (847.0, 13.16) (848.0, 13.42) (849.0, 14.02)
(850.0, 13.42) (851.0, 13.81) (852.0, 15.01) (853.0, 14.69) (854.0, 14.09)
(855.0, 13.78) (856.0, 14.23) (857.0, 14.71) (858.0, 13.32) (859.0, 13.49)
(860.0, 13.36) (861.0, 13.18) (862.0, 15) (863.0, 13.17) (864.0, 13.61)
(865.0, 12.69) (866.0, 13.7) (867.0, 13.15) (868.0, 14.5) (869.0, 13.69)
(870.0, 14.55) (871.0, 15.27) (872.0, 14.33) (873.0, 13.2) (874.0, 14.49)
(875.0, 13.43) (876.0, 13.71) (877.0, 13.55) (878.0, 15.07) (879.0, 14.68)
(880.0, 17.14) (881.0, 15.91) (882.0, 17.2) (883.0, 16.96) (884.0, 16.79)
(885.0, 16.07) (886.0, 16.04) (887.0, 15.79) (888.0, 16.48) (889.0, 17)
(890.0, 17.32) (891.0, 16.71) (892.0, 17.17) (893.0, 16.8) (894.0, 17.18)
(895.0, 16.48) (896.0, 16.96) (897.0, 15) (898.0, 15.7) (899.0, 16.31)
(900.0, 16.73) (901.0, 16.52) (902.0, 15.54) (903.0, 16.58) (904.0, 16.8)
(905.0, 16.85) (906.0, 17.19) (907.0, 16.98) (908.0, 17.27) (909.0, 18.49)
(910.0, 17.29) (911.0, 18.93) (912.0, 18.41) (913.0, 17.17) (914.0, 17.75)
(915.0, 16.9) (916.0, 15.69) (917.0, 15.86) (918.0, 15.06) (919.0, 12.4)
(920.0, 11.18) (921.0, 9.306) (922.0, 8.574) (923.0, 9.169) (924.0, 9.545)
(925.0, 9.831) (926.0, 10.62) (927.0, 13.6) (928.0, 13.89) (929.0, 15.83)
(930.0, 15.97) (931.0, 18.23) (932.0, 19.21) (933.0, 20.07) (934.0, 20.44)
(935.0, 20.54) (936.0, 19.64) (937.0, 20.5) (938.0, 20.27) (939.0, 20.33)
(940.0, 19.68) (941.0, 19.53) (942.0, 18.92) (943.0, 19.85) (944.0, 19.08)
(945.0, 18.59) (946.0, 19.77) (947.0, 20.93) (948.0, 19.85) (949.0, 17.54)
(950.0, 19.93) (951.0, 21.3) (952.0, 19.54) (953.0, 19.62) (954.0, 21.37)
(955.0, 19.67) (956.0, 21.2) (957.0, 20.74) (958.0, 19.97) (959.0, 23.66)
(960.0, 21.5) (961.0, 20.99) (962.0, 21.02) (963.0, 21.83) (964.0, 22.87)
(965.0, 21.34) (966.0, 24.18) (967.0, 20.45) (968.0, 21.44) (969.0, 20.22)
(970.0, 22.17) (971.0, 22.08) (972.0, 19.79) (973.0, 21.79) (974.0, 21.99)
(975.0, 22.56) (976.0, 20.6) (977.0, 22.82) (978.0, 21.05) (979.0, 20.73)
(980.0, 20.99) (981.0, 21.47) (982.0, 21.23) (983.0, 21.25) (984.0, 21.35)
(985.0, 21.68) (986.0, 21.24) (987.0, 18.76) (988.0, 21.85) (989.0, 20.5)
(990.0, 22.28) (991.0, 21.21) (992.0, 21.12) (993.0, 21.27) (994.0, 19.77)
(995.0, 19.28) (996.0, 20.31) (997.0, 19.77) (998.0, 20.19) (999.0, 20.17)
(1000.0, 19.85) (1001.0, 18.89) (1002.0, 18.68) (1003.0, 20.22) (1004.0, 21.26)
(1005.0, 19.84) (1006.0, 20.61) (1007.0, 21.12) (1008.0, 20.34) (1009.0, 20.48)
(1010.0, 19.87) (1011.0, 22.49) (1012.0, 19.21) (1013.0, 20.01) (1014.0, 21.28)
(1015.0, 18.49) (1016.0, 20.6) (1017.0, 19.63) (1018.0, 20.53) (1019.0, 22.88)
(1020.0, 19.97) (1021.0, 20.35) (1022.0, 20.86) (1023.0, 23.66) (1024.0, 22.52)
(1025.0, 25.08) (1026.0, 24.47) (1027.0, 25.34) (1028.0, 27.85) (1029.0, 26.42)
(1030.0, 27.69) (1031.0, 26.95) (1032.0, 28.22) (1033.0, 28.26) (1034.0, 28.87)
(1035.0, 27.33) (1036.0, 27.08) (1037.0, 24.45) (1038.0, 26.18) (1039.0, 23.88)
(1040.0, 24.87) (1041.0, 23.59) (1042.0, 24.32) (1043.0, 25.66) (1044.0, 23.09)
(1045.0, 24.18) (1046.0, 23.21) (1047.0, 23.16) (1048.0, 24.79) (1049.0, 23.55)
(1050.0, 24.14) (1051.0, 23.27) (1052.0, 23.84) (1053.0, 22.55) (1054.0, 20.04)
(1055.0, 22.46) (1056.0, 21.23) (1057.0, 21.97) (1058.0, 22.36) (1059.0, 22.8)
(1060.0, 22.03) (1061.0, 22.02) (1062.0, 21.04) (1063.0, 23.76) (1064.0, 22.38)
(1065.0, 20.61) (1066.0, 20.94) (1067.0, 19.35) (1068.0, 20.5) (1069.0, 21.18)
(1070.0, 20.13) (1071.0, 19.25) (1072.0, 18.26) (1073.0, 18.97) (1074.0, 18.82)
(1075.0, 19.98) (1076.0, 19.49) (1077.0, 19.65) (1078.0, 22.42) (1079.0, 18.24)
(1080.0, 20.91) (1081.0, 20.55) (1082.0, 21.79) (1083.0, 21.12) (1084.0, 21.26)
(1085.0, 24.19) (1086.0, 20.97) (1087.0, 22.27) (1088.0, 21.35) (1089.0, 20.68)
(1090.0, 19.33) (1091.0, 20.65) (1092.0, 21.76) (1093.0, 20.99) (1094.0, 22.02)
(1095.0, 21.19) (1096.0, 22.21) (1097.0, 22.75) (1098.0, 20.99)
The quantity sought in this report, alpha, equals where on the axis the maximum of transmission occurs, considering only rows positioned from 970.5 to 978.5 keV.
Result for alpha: 977.0 keV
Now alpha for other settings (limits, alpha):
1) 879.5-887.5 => 882.0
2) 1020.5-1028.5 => 1028.0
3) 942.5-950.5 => 947.0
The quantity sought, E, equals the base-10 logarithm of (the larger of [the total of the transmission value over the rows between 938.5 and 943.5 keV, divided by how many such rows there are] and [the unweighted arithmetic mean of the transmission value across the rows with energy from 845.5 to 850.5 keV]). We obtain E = 1.29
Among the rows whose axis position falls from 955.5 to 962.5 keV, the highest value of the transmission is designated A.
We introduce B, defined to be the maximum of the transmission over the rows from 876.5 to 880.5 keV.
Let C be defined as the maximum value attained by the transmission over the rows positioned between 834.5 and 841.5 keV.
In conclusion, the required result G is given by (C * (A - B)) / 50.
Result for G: 1.8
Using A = 23.66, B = 17.14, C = 13.93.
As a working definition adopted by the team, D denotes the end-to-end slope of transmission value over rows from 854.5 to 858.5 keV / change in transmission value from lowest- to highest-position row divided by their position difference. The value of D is -0.2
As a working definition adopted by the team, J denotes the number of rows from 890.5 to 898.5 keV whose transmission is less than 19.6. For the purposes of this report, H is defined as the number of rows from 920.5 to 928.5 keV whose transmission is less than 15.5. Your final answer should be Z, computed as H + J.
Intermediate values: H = 8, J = 8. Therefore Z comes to 16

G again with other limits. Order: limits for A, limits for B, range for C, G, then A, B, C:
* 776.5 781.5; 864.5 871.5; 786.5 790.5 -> -0.3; 14.02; 15.27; 13.96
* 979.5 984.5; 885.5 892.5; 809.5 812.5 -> 1.3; 21.47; 17.32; 15.75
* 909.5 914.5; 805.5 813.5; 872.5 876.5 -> 0.6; 18.93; 16.95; 14.49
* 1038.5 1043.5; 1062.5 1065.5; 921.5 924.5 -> 0.4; 25.66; 23.76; 9.545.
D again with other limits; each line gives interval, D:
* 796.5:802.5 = 0.3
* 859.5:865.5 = -0.1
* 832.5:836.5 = 0.3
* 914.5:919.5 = -1.1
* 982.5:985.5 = 0.2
